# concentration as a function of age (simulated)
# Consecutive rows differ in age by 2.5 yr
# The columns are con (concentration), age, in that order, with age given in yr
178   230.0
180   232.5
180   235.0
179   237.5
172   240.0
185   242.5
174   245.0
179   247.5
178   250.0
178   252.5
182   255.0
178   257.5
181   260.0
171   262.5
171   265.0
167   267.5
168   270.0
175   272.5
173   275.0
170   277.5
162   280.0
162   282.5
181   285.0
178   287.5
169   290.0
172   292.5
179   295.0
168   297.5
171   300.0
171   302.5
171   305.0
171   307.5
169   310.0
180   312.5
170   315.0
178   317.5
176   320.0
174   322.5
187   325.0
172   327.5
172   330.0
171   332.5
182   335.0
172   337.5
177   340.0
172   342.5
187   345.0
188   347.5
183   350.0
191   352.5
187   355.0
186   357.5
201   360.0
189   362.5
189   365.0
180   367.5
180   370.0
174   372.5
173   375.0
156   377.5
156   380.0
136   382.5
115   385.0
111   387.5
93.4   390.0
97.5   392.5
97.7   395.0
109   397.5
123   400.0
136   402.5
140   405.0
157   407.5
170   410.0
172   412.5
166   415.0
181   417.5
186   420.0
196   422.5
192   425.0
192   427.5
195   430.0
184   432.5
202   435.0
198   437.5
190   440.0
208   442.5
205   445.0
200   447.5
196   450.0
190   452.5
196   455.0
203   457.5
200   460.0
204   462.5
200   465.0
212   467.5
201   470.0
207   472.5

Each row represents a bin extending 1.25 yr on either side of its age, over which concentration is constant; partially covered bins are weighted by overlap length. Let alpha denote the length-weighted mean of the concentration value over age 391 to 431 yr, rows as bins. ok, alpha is 156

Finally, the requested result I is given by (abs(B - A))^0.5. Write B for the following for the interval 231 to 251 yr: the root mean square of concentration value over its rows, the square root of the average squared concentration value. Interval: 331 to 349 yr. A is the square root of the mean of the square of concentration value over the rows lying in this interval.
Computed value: 0.4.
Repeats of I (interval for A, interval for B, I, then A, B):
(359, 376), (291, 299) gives 3.3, 184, 173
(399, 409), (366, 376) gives 6.1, 140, 177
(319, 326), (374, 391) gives 6.5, 179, 137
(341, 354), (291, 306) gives 3.5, 184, 172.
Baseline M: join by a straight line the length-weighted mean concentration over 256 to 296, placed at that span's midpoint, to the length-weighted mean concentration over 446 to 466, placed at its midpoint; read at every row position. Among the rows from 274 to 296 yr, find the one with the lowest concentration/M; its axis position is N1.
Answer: 282.5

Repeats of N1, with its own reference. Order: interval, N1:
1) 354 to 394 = 390.0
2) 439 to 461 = 452.5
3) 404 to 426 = 405.0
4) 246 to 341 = 282.5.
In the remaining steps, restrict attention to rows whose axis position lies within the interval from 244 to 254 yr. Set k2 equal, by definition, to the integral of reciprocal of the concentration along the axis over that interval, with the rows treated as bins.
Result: 0.056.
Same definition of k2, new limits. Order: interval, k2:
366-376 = 0.056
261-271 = 0.059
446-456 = 0.051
